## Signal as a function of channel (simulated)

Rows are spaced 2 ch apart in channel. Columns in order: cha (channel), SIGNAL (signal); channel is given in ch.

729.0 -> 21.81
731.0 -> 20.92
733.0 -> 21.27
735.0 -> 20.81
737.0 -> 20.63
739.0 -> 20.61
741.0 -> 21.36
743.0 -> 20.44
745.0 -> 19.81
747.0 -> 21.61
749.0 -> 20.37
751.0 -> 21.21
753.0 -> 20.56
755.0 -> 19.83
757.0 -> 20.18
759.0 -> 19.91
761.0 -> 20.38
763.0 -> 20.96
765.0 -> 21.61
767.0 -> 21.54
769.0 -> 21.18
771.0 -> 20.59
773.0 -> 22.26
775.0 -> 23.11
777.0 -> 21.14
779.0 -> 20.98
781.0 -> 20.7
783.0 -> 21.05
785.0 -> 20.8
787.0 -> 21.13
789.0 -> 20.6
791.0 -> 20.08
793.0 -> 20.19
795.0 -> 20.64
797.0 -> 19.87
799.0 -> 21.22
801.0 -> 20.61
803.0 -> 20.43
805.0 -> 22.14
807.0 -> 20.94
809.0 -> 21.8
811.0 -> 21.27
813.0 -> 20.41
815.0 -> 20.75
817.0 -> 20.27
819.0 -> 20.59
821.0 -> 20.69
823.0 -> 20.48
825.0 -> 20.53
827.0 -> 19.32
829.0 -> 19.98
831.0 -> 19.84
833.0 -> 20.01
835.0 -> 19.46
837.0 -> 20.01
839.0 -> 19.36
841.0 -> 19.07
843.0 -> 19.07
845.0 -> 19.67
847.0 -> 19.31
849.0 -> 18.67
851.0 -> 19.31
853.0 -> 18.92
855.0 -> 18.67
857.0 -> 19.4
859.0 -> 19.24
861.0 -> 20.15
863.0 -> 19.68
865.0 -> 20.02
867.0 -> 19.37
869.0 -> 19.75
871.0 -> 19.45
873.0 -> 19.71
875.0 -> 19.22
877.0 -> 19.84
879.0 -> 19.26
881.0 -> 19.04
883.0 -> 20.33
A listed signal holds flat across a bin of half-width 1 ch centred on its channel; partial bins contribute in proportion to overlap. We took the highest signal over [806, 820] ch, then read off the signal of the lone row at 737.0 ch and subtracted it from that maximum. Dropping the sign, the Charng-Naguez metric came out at 1.2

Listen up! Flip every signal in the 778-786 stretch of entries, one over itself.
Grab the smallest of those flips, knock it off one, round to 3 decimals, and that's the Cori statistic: 0.952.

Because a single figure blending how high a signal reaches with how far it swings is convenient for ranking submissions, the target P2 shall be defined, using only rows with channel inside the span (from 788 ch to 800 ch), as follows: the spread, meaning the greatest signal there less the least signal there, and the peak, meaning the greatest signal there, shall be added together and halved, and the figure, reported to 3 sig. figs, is 11.3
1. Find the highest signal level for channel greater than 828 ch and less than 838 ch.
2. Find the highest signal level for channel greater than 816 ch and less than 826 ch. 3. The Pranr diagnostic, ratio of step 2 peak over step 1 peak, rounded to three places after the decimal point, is 1.034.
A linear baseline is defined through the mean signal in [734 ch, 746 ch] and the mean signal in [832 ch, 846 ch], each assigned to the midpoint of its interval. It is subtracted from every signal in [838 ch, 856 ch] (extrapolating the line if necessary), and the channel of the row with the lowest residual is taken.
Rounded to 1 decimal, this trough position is 849.0 ch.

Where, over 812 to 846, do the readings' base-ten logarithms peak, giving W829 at 815.0 ch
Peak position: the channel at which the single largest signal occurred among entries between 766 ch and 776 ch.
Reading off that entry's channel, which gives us 775.0 ch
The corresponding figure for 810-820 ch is 811.0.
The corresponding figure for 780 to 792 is 787.0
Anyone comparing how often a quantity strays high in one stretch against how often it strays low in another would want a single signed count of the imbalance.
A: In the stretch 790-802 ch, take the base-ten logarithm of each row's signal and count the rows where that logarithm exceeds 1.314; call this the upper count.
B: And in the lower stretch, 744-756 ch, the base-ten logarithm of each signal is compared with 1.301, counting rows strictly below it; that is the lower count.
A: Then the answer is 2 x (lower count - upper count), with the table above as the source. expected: -2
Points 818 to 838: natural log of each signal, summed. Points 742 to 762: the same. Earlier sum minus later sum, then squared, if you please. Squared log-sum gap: 0.0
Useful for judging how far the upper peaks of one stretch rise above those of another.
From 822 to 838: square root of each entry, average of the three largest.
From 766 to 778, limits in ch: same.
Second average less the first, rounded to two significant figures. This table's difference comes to 0.21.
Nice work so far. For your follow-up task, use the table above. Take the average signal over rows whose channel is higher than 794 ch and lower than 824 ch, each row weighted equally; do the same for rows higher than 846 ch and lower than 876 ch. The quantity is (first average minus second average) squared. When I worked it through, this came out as 2.0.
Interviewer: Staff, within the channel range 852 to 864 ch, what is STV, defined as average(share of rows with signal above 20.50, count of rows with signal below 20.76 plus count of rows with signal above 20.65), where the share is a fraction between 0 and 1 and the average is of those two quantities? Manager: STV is 3.0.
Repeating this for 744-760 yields 4.2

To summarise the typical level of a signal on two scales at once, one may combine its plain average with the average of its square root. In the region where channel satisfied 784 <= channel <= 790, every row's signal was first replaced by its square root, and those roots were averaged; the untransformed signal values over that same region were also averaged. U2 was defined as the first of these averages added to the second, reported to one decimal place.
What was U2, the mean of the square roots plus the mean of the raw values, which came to 25.4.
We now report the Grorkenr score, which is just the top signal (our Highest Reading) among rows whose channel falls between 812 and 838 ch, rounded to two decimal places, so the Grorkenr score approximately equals 20.75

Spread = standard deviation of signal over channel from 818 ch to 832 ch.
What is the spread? 0.5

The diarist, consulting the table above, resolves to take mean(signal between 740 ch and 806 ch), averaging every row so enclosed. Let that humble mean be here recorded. 20.9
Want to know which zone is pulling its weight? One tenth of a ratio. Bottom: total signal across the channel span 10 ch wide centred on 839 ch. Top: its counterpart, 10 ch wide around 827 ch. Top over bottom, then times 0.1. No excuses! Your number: 0.103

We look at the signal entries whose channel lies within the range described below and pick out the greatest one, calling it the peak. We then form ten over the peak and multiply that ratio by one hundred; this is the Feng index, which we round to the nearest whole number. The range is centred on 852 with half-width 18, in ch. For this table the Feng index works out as 50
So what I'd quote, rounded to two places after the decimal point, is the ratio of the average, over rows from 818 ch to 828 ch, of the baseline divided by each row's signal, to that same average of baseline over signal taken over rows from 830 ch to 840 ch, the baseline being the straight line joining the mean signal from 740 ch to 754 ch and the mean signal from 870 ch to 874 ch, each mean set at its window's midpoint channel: 0.98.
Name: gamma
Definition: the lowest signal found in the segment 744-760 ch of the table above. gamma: 19.81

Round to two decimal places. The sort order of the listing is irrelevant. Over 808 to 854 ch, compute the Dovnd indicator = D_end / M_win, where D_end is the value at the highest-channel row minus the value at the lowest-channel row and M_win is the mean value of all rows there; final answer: -0.14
